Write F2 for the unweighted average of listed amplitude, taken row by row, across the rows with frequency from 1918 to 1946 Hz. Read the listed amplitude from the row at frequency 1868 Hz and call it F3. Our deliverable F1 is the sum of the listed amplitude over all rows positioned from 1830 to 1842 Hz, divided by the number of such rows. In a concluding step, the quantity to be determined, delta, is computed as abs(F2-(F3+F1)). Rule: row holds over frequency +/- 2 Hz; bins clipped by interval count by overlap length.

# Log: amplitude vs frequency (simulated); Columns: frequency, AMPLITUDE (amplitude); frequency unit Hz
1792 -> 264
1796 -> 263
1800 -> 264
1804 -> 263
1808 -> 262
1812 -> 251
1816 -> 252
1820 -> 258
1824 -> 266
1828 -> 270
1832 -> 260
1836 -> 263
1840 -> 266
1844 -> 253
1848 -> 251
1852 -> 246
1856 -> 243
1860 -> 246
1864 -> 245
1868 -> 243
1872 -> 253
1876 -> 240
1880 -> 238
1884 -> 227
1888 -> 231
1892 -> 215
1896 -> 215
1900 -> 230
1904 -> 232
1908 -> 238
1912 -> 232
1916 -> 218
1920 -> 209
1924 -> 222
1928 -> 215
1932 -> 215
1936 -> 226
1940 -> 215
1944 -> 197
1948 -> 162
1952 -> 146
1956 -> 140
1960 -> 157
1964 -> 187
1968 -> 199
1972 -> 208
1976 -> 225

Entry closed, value 292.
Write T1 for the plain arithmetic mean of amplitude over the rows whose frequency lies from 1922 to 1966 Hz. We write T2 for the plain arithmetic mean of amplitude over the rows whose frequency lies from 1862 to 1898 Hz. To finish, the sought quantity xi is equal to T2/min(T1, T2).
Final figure 1.24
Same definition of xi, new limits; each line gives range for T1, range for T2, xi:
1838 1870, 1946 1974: 1.00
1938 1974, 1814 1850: 1.45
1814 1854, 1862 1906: 1.00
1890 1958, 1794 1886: 1.22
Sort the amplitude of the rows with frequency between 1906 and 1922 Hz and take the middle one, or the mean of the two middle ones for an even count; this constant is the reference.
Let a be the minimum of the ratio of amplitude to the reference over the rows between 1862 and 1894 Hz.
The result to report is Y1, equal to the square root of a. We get 0.98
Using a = 0.96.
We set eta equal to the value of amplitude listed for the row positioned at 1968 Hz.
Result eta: 199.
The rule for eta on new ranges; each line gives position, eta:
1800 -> 264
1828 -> 270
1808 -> 262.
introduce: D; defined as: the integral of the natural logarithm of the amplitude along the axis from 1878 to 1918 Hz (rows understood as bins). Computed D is 217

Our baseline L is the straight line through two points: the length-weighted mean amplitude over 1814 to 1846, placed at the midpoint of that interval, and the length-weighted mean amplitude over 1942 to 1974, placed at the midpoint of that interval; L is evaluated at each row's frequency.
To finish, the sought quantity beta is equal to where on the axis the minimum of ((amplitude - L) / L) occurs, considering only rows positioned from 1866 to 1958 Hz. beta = 1956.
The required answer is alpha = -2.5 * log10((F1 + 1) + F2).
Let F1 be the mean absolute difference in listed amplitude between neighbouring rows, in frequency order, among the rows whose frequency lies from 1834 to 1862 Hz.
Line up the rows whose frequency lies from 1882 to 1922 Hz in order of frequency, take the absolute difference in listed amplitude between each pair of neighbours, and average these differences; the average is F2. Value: -2.85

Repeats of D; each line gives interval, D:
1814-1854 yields 222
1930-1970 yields 208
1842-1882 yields 220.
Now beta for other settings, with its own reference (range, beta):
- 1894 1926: 1896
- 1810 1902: 1812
